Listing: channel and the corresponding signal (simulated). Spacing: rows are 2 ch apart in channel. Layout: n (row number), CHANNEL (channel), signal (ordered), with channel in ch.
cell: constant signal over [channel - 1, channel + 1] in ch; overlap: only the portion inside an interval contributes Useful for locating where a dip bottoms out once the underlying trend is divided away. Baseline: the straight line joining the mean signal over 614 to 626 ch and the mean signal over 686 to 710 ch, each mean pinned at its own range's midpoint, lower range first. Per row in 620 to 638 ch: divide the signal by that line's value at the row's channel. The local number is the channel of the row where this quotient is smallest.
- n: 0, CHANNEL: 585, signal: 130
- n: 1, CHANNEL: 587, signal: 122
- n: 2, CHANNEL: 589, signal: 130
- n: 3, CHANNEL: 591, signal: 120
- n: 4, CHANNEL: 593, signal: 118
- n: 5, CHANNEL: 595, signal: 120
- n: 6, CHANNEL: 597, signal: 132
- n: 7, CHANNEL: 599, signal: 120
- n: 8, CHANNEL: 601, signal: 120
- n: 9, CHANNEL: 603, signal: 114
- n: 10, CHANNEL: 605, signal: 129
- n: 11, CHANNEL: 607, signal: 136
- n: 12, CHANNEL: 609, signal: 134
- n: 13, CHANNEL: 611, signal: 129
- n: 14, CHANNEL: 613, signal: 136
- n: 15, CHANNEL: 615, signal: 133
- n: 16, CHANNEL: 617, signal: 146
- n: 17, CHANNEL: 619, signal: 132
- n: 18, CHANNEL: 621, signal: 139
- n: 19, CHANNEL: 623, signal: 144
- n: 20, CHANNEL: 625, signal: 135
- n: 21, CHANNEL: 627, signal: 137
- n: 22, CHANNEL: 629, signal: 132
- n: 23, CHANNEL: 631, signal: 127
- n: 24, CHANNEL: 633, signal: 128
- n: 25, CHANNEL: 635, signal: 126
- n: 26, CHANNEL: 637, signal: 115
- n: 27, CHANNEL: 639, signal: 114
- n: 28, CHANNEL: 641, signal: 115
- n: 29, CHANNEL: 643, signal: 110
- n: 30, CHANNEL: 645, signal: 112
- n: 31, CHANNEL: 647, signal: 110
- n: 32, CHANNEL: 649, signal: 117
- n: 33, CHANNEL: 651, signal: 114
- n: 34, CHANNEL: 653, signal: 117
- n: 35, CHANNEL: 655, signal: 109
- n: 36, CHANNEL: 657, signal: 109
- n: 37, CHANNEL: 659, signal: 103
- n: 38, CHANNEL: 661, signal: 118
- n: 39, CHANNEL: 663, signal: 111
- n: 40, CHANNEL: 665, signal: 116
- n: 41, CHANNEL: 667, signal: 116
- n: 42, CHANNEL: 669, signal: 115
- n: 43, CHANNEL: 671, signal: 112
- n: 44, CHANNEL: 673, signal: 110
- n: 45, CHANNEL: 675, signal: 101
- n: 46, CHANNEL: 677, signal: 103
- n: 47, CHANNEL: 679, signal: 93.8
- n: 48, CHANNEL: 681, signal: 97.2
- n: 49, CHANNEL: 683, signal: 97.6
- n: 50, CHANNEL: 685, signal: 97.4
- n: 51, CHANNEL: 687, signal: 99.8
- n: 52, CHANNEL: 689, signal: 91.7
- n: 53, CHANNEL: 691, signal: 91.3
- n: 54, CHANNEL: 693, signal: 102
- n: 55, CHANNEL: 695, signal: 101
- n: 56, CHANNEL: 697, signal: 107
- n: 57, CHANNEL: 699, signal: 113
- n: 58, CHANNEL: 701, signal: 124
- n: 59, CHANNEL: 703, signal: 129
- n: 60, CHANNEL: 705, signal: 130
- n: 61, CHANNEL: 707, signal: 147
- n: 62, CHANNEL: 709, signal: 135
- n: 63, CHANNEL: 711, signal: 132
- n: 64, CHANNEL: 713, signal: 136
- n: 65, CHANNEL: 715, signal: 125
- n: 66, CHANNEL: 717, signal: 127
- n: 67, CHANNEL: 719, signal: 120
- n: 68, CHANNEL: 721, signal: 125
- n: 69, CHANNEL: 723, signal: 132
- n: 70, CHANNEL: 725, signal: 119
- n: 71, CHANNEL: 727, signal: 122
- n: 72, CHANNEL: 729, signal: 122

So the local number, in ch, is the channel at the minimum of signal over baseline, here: 637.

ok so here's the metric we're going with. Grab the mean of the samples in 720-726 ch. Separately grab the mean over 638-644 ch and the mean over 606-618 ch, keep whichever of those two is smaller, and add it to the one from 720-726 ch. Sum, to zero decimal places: 238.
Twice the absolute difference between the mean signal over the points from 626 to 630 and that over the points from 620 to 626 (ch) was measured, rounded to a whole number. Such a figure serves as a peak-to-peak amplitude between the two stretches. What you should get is 10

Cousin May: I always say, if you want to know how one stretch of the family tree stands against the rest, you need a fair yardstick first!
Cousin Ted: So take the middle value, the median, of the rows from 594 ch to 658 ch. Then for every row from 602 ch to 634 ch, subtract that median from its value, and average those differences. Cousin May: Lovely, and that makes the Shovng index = 7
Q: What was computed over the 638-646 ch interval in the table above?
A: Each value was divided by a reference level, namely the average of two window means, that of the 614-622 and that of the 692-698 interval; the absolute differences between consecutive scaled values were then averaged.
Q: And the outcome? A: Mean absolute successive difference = 0.022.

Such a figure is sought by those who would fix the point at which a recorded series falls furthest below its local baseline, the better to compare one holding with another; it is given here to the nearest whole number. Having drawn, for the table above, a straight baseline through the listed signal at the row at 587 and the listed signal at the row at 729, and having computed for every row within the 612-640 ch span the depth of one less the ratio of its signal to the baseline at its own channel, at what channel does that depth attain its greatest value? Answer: 639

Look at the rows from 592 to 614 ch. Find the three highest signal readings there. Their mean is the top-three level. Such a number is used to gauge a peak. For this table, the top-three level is 135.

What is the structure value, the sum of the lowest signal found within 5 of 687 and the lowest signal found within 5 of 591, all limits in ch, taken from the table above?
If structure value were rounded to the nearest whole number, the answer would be 209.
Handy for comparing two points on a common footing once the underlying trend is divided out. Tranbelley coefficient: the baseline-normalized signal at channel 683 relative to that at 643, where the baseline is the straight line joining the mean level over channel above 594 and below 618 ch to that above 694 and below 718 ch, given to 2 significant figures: 0.90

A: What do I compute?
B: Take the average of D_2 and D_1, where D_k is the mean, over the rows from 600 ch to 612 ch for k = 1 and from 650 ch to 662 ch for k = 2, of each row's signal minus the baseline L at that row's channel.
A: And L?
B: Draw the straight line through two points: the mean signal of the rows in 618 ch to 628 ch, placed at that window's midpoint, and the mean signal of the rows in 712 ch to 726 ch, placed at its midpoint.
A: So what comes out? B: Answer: -17.1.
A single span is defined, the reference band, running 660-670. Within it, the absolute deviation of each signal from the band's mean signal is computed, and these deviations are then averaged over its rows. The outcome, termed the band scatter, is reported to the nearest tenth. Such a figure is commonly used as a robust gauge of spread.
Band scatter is 1.8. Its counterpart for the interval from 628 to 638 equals 4.2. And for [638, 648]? 1.8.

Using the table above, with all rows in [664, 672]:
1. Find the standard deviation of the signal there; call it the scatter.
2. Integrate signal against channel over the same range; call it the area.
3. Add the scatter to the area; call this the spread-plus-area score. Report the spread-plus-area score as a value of 920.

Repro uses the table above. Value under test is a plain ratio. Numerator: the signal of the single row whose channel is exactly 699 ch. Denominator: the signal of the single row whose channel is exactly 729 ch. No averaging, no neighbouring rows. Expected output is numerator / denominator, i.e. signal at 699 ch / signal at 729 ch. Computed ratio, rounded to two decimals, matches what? 0.93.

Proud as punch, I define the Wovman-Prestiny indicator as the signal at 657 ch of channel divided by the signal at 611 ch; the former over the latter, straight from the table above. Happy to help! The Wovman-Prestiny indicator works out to 0.84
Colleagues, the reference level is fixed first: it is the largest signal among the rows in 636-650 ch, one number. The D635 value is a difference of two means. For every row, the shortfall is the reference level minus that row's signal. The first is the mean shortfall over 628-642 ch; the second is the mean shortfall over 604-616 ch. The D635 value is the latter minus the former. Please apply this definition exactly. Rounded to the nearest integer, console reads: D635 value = -10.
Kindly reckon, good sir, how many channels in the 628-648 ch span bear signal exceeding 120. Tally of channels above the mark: 4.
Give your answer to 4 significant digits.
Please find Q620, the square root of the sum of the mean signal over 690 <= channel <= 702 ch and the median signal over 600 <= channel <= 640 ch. 15.44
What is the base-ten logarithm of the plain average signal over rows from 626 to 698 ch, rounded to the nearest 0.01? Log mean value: 2.04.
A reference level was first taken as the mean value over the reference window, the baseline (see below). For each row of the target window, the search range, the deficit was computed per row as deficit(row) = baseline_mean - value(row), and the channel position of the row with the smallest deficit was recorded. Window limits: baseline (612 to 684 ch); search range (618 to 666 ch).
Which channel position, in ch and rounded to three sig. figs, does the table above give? 623 ch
